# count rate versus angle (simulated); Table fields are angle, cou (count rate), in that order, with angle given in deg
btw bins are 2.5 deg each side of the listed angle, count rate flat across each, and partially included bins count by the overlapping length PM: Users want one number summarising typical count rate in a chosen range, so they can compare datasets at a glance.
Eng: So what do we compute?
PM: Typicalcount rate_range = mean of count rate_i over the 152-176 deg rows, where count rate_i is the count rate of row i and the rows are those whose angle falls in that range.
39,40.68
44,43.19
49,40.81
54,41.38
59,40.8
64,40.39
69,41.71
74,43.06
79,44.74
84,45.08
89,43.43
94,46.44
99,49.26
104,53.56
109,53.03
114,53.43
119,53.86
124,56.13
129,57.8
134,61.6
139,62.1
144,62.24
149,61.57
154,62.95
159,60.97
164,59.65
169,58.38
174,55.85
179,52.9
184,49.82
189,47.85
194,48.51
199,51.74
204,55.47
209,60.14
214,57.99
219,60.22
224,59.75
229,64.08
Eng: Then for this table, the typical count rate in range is 60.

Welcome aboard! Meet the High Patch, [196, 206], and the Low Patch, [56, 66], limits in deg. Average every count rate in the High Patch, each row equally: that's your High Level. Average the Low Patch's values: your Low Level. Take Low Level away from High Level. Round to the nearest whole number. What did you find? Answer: 13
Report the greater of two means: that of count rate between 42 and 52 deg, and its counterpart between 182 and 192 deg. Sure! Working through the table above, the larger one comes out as 48.8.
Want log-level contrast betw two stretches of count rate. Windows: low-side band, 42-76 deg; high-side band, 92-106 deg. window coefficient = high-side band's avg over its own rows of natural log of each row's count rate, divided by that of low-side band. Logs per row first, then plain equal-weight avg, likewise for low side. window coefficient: 1.05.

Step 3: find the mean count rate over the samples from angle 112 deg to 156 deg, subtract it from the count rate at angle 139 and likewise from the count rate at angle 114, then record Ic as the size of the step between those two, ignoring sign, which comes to 8.7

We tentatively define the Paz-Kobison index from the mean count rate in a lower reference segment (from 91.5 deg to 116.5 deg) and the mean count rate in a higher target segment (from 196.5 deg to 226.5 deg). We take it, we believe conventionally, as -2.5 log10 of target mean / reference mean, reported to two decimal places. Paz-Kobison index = -0.13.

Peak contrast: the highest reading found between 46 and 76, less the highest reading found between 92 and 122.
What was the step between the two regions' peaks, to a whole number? -11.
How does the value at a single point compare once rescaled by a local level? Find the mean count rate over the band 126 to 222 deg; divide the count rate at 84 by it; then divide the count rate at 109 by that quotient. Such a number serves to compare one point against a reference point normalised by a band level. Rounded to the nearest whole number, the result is 67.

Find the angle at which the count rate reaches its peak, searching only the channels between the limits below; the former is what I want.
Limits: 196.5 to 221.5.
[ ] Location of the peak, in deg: 219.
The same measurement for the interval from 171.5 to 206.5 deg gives 174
